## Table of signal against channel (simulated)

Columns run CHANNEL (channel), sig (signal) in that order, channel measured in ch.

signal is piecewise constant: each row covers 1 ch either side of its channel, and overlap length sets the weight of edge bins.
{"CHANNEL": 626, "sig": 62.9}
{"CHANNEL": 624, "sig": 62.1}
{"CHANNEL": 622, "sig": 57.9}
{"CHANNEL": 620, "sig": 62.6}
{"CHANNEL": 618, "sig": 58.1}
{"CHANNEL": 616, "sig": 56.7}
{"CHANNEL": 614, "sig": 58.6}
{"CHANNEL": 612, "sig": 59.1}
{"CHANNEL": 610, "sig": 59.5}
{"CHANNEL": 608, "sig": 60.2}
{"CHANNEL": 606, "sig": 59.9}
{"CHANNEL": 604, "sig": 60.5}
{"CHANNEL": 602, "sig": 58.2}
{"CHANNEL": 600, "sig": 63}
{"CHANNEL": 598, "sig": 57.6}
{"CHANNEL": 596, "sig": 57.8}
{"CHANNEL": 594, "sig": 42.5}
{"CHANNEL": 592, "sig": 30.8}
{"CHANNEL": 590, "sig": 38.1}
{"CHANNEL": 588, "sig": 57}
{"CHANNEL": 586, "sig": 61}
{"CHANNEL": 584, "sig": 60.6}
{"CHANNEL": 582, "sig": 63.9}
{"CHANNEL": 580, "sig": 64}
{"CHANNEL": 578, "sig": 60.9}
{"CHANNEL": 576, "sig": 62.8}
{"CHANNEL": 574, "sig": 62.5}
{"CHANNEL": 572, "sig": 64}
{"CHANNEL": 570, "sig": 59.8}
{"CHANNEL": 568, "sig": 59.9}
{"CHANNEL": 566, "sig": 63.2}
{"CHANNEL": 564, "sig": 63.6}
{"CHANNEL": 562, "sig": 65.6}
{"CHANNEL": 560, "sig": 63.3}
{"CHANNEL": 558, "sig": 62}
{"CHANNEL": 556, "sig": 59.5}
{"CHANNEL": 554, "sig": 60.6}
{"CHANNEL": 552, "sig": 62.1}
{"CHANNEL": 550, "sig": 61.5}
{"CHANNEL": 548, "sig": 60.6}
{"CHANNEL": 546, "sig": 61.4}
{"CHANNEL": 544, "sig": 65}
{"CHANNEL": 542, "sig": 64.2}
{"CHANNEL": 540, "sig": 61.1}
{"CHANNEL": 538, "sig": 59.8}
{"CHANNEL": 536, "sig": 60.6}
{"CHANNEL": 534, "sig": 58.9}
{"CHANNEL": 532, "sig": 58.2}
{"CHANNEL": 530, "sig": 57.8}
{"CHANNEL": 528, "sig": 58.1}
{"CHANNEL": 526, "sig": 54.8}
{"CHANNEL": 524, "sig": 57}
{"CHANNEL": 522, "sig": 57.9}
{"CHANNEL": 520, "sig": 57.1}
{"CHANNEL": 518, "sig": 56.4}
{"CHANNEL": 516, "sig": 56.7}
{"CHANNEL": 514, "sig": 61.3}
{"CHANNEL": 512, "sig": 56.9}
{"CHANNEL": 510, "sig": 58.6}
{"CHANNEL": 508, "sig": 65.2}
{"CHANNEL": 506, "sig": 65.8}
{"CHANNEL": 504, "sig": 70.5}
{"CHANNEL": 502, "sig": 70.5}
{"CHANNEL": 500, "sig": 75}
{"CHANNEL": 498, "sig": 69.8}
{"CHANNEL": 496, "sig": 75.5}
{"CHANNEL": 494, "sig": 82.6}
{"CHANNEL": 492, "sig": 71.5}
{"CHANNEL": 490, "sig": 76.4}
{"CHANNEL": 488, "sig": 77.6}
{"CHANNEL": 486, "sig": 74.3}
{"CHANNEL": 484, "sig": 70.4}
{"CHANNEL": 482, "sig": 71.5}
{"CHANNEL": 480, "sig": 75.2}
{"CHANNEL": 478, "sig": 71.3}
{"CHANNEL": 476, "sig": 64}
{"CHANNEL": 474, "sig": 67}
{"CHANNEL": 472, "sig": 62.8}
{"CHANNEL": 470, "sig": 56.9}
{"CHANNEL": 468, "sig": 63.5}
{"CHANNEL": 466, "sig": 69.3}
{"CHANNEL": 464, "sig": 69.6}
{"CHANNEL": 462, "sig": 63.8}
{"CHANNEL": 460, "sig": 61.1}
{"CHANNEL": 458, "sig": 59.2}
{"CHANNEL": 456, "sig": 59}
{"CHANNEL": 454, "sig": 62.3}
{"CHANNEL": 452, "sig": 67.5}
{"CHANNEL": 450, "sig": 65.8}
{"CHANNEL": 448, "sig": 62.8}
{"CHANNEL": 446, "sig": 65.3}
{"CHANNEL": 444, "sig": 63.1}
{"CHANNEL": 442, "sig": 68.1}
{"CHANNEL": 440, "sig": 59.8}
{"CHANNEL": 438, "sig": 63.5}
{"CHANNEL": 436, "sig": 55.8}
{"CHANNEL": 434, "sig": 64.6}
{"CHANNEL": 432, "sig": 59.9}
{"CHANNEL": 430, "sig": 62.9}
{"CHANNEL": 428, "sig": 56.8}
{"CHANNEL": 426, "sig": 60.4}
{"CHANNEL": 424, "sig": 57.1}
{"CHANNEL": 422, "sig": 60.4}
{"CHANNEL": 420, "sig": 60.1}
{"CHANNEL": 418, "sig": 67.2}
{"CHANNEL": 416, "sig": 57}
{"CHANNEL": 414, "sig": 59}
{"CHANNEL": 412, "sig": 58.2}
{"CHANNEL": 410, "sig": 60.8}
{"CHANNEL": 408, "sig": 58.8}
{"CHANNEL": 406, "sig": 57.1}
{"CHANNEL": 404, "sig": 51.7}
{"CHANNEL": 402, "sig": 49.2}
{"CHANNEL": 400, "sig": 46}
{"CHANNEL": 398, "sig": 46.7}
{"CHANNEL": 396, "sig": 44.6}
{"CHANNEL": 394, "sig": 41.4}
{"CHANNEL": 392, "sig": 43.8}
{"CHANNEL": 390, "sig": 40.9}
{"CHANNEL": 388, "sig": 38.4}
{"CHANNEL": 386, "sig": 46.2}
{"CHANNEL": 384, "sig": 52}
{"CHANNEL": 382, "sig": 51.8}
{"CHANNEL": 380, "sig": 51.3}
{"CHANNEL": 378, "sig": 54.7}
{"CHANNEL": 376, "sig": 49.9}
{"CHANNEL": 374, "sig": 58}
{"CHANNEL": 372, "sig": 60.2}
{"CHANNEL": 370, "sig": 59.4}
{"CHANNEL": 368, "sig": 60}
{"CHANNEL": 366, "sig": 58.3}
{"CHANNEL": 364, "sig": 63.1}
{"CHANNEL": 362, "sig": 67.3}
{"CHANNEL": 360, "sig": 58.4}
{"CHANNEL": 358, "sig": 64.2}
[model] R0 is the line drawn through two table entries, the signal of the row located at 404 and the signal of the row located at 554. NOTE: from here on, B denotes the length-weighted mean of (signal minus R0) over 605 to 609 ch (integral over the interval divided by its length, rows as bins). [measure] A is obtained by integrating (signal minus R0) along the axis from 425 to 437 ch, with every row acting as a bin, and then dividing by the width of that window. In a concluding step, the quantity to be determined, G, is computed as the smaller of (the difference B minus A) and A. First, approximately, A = 7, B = -3.7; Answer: -10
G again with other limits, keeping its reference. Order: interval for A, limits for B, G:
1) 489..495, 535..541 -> -19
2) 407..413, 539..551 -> -5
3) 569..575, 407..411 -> 0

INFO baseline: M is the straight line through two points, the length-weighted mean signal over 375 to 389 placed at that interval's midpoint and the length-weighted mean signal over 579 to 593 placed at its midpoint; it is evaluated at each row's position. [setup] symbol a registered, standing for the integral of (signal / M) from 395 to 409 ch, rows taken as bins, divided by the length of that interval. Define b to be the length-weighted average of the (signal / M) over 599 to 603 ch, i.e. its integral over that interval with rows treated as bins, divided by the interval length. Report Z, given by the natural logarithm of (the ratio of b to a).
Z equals 0.10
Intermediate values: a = 1.02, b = 1.12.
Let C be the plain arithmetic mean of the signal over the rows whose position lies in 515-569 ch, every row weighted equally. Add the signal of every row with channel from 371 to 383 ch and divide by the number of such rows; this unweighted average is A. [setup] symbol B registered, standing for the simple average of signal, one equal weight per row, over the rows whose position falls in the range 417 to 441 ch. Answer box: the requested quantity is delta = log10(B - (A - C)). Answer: 1.82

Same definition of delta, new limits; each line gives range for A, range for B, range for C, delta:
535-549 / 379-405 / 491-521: 1.71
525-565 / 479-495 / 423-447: 1.88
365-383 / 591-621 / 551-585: 1.80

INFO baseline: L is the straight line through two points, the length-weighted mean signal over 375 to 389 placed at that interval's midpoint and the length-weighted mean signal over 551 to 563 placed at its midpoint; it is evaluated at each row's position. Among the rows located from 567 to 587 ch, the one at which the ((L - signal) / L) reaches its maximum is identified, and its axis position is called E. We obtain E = 584 ch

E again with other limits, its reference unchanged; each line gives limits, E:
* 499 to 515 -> 512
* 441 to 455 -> 454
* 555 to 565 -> 556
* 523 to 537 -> 526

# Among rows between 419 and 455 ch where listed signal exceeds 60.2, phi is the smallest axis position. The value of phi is 422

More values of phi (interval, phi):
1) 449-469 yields 450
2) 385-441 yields 410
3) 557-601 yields 558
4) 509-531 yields 514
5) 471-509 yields 472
